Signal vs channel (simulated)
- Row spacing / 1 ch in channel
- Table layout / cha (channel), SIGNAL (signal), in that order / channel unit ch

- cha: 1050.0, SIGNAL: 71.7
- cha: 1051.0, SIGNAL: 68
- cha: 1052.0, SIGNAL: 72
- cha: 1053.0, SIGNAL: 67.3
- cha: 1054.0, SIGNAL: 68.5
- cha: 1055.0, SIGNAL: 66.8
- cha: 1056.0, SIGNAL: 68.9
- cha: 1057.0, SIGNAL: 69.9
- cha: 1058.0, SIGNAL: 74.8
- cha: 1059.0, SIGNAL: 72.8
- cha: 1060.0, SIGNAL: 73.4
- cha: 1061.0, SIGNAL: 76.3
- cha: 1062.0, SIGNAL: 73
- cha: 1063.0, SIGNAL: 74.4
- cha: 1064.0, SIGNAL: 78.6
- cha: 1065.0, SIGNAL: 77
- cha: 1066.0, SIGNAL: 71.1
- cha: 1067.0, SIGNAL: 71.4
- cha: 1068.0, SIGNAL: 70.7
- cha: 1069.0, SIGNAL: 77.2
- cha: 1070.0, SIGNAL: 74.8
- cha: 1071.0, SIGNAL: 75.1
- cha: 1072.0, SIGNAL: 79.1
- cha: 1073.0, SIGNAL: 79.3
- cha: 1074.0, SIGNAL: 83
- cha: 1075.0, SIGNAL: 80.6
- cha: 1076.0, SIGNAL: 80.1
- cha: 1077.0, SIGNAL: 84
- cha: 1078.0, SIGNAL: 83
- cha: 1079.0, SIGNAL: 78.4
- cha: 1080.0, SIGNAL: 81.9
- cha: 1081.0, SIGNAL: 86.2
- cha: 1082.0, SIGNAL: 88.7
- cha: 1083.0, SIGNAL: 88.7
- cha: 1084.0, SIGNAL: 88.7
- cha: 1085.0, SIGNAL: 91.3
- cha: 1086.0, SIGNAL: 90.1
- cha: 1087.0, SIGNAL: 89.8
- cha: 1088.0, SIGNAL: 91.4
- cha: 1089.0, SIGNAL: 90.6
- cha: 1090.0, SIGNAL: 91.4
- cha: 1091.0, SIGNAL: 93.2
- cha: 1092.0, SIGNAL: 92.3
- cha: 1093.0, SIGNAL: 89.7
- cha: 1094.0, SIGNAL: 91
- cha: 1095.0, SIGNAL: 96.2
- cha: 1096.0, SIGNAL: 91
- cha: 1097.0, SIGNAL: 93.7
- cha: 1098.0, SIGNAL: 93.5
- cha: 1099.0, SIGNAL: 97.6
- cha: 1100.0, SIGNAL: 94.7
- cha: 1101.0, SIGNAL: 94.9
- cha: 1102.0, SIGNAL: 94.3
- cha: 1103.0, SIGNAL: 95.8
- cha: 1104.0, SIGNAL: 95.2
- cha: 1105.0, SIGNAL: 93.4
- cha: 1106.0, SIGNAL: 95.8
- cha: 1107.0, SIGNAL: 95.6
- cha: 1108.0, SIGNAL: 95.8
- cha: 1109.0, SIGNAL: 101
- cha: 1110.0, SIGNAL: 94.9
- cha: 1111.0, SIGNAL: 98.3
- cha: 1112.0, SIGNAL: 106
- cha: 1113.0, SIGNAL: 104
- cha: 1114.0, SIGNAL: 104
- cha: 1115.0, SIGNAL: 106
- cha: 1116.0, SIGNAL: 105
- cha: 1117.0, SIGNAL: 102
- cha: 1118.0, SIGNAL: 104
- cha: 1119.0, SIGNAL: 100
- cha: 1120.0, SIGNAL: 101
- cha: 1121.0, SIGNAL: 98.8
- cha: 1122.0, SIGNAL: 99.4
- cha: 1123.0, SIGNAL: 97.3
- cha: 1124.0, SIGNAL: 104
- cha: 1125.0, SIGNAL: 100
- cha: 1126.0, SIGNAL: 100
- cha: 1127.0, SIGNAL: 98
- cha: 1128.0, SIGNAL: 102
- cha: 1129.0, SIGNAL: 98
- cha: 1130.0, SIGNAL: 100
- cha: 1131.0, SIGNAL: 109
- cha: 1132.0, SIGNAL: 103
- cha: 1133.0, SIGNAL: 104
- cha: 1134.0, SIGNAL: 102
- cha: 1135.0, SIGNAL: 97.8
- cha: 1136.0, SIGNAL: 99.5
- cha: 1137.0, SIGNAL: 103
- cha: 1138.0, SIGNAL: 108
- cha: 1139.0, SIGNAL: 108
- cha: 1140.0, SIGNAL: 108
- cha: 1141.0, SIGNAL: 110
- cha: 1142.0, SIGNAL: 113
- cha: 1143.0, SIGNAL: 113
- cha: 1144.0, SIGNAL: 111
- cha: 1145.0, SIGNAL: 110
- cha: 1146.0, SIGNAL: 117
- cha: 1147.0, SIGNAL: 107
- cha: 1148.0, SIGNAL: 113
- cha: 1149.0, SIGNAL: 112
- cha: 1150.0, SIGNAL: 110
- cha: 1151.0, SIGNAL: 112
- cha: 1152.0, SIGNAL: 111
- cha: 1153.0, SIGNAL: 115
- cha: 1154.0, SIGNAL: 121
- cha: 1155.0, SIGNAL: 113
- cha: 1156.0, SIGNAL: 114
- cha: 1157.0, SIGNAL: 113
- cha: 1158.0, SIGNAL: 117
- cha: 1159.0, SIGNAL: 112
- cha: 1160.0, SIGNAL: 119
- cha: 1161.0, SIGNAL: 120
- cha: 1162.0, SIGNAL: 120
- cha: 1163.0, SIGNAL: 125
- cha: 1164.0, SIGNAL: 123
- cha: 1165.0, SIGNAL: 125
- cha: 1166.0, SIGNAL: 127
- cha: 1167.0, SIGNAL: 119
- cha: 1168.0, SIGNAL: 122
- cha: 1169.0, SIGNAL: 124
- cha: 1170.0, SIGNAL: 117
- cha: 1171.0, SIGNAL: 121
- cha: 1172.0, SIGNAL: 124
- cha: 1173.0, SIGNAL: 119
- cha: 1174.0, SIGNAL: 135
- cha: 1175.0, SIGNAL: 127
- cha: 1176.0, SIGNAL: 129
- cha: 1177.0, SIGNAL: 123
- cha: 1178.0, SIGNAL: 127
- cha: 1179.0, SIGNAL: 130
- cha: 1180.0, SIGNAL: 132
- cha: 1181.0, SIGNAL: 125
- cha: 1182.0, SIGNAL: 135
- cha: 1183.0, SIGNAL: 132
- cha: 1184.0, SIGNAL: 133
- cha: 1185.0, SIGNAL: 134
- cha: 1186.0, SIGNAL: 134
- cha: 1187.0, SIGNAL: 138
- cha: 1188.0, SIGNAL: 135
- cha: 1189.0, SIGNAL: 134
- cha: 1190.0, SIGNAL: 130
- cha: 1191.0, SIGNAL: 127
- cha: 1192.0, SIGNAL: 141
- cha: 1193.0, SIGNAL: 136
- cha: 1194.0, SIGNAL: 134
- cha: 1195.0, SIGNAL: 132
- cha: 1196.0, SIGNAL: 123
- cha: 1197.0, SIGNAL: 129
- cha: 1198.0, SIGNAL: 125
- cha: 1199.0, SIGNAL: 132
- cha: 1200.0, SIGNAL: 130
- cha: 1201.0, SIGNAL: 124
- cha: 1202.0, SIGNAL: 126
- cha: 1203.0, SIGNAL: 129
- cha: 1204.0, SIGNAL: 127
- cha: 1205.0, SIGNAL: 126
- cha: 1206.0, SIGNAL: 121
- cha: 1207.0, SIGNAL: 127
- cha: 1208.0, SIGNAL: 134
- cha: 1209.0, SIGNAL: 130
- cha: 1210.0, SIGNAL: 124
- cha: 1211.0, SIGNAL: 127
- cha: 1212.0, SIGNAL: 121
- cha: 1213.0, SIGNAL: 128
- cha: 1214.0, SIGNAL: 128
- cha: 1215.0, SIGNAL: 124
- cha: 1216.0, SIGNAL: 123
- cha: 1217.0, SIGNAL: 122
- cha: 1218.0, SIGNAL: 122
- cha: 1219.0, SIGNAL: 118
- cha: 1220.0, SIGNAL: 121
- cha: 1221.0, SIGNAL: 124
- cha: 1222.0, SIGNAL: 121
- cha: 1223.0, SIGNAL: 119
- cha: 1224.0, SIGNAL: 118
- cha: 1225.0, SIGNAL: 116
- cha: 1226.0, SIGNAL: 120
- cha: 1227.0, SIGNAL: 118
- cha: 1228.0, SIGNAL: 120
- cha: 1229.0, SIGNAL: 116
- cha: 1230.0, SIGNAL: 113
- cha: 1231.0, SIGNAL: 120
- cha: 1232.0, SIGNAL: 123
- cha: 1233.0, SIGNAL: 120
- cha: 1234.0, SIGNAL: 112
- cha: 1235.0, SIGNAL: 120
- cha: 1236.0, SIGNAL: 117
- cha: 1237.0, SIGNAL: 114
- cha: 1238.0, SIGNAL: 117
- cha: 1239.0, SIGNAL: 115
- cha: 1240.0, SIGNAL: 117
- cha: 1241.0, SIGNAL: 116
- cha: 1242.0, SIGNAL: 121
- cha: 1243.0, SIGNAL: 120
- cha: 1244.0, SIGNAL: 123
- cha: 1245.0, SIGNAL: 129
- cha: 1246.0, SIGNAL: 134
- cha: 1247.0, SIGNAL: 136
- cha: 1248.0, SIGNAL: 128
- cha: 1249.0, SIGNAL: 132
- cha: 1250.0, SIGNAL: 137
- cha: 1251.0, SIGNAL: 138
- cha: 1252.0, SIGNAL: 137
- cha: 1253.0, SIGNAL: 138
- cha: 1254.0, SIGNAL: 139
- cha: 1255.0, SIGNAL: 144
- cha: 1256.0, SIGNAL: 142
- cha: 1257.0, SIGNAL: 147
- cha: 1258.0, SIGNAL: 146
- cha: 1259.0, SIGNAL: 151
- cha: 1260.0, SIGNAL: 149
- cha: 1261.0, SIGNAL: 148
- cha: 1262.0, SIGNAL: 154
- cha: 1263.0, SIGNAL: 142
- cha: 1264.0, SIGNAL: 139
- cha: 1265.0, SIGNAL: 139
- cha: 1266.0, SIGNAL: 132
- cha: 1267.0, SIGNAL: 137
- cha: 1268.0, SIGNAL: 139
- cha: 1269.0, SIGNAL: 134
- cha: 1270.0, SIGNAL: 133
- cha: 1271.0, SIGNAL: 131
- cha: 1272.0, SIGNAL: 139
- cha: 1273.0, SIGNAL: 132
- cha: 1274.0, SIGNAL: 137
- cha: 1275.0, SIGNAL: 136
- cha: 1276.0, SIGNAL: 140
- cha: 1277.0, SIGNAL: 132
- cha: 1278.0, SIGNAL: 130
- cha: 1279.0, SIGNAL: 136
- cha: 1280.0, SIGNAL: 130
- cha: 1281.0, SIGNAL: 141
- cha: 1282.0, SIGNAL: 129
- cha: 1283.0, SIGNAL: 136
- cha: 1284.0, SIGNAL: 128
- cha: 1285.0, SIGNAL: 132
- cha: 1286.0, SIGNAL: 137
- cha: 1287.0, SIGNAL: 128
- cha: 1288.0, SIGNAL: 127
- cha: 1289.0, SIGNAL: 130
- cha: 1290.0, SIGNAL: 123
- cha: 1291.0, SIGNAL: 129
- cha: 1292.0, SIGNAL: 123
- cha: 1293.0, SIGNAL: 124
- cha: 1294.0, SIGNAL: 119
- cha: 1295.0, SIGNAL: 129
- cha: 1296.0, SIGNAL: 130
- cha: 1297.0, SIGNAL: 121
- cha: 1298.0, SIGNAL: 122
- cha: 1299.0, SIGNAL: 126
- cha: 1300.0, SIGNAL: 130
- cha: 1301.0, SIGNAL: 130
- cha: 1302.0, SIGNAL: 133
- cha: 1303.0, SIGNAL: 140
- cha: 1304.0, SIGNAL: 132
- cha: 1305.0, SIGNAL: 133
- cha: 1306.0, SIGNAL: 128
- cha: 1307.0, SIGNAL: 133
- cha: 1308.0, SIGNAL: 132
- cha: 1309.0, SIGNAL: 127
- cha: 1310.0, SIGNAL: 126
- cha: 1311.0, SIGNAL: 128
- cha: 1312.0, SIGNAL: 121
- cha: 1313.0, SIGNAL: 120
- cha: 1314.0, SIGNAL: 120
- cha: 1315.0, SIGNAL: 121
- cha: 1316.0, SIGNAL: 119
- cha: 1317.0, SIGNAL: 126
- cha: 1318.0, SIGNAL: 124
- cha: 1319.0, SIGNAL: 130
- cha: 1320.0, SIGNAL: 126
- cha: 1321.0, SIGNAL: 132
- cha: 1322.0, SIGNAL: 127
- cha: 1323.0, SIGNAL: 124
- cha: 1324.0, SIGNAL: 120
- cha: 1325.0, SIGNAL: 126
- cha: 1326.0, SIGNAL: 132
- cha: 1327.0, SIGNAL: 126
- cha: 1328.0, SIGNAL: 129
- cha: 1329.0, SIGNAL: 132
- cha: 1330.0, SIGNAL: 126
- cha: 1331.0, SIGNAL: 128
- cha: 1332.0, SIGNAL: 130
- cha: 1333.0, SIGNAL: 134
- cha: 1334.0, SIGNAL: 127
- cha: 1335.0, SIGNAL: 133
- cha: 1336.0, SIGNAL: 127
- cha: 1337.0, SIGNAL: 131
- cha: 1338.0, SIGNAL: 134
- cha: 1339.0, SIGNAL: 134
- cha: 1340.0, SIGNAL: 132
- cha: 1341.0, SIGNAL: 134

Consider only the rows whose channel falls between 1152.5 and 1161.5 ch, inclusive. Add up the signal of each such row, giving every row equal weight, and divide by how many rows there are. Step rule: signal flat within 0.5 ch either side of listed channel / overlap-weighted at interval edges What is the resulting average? 116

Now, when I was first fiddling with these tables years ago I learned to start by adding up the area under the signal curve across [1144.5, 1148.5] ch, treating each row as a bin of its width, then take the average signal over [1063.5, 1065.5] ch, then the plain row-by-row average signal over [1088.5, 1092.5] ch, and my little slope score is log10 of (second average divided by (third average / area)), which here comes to 2.58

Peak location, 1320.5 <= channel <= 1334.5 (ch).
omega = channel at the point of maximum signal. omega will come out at 1333.0 ch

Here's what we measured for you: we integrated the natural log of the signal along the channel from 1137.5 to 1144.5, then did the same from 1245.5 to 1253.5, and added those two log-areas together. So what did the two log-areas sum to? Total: 72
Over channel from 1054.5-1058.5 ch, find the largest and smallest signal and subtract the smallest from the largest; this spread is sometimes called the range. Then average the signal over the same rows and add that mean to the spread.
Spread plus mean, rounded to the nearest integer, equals 78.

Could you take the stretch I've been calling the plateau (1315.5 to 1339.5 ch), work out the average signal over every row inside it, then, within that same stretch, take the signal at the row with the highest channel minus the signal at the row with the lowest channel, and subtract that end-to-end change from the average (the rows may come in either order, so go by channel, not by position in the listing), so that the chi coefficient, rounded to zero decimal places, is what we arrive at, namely 113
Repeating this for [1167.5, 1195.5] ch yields 120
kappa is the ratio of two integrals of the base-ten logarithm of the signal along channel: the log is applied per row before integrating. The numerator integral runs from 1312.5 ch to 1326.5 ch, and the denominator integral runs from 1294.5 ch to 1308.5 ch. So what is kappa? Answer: 0.99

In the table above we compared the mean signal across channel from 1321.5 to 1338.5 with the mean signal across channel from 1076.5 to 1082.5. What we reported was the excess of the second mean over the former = -44.9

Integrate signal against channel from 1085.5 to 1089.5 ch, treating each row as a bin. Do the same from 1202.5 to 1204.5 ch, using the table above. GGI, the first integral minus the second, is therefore 106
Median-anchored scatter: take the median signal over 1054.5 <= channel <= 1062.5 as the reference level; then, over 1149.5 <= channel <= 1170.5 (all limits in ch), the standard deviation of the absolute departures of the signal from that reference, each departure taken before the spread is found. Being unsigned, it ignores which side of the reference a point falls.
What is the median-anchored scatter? 5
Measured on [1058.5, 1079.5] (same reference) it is 3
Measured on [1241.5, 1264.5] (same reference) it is 9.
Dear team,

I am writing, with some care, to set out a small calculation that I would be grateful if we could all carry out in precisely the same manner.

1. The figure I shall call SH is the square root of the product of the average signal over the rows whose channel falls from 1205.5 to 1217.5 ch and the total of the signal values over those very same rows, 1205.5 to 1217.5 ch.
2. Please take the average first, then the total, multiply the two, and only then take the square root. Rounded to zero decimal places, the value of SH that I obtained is 436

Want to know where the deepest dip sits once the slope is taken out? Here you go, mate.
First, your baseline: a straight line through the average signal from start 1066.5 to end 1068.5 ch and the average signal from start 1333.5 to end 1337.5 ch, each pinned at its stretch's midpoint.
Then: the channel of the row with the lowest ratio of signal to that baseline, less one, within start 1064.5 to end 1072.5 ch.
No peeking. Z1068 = 1068.0 ch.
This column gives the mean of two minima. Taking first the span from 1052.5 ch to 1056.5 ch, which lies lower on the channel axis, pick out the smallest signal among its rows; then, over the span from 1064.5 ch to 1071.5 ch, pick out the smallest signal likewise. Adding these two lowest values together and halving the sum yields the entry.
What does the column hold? 69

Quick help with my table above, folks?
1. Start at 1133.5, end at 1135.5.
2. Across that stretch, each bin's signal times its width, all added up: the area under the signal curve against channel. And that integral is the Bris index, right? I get 200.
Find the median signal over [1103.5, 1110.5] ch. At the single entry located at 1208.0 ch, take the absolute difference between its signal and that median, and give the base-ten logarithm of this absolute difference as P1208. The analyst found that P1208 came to 1.6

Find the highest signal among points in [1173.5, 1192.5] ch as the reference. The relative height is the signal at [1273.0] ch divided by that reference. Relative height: 0.94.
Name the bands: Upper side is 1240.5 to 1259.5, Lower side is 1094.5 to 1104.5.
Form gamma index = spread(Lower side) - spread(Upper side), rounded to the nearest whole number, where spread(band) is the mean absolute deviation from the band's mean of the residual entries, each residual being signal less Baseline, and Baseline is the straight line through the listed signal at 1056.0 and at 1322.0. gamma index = -6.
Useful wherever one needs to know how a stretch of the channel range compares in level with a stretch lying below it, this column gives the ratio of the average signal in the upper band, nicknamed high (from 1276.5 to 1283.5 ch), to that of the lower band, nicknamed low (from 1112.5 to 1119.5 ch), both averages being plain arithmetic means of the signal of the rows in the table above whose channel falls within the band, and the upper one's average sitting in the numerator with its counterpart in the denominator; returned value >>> 1.29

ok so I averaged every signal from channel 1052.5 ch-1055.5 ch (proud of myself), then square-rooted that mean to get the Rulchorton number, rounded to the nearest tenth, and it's 8.2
